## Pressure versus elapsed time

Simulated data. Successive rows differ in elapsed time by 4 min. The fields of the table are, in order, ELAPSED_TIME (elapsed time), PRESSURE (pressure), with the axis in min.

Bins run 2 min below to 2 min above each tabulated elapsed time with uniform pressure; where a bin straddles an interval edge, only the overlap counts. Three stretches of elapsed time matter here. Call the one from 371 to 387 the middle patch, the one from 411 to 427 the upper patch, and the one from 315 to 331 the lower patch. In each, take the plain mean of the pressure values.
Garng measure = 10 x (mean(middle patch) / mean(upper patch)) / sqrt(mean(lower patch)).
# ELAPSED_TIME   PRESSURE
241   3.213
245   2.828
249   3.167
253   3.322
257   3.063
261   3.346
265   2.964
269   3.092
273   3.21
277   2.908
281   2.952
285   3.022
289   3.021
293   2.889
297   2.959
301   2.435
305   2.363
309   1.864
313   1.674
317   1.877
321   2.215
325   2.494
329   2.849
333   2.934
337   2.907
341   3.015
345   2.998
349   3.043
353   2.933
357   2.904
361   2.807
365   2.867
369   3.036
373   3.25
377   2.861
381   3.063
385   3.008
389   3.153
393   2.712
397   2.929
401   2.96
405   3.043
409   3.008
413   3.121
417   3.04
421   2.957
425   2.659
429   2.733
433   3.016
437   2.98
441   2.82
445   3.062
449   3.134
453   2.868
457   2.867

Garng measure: 6.74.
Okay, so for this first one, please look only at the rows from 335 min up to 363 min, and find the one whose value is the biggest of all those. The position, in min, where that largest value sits 349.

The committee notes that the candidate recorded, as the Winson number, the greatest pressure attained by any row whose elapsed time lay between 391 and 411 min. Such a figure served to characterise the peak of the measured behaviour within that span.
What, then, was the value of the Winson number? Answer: 3.043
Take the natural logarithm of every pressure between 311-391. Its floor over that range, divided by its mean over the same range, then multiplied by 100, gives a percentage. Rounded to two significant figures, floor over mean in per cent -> 51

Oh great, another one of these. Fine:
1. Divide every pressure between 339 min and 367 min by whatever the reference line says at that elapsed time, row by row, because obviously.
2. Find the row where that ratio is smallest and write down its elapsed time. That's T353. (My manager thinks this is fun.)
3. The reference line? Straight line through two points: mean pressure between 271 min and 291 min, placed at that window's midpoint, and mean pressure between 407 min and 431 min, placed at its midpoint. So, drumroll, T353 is 361 min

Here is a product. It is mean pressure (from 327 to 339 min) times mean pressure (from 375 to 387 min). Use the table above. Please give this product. 8.6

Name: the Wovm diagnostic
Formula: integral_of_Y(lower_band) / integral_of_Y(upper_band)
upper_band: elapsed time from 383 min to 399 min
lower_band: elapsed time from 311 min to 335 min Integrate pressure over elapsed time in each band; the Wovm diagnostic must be 1.19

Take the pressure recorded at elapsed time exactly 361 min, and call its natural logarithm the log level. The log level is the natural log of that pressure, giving 1.03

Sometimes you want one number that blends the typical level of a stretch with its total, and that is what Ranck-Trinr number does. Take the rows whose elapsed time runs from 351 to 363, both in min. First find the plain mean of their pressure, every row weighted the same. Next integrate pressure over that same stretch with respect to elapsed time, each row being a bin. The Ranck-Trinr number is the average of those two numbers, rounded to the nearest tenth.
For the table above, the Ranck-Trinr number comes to 18.7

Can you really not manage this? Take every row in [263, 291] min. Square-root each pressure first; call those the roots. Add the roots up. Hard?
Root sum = 12.17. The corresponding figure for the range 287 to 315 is 10.91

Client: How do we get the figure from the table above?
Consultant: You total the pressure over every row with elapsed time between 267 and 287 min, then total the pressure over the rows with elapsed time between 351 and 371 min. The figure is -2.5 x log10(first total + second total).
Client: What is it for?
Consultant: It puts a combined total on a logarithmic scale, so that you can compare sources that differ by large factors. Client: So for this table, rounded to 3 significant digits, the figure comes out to -3.68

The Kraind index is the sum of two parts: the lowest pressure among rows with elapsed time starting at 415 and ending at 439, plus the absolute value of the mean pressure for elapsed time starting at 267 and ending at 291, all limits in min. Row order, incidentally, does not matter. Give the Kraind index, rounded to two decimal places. 5.69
